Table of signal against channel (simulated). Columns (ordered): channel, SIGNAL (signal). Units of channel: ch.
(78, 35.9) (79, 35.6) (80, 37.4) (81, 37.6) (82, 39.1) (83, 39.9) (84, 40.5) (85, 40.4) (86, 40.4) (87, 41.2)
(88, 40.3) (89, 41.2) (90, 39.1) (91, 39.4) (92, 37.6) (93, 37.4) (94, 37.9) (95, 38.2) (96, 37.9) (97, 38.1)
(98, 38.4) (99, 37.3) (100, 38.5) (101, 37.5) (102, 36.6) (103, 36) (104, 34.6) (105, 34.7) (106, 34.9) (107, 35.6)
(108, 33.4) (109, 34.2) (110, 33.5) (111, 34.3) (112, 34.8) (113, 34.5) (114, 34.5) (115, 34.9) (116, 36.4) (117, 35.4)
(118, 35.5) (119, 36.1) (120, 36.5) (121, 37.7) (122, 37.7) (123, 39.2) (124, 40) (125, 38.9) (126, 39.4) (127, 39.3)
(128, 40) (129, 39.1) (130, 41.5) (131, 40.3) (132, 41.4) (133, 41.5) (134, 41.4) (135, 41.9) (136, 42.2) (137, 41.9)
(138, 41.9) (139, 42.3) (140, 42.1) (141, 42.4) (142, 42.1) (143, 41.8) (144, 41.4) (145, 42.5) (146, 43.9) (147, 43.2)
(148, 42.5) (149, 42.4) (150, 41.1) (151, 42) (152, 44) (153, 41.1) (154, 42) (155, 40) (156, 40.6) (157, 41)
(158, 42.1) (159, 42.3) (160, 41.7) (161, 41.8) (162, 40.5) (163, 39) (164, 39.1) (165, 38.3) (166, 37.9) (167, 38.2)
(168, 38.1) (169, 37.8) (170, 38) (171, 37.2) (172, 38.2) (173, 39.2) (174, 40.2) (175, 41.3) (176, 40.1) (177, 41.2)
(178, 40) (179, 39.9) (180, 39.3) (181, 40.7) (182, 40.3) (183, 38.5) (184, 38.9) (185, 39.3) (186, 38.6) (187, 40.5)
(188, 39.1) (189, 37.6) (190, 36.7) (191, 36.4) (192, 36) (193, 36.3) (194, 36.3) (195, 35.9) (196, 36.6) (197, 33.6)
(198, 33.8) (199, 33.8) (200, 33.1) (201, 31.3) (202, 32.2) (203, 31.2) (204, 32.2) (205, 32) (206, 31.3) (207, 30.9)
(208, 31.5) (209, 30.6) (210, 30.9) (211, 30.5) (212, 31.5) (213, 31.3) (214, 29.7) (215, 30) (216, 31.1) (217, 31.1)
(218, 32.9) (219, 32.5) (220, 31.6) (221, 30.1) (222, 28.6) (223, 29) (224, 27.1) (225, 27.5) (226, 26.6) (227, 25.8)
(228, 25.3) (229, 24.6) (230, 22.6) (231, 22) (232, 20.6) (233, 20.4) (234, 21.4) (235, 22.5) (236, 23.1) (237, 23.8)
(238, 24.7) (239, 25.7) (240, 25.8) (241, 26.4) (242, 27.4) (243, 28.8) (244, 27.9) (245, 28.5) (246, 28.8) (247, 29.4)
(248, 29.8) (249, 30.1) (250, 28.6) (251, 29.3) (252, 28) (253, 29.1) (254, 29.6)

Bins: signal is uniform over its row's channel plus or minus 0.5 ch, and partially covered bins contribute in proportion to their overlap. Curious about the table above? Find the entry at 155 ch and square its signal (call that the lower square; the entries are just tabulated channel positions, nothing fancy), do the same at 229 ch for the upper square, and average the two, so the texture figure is 1103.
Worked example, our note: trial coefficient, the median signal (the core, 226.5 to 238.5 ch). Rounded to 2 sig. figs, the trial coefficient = 23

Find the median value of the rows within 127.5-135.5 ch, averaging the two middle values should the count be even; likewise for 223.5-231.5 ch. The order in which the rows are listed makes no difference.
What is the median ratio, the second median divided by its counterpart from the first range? 0.62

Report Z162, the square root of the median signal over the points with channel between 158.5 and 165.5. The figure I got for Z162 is 6.36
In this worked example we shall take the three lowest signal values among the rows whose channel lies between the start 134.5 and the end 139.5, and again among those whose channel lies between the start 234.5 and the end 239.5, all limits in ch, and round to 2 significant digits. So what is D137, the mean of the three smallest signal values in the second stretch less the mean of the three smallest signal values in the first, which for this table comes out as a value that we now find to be -19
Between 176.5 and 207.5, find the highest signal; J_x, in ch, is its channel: 177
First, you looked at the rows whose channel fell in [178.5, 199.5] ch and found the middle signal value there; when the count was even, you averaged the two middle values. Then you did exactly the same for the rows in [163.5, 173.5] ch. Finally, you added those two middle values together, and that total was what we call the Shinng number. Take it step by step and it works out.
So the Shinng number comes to 76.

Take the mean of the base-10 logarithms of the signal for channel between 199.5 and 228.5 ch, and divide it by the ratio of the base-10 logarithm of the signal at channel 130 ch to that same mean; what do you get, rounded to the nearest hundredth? 1.36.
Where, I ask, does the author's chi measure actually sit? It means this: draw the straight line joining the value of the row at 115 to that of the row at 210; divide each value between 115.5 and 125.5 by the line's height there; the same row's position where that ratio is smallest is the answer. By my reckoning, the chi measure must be 117 ch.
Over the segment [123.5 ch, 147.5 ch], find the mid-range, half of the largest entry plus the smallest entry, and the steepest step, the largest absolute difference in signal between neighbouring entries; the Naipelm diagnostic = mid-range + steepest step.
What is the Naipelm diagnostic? 43.8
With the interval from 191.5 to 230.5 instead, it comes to 32.6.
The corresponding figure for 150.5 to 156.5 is 44.9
